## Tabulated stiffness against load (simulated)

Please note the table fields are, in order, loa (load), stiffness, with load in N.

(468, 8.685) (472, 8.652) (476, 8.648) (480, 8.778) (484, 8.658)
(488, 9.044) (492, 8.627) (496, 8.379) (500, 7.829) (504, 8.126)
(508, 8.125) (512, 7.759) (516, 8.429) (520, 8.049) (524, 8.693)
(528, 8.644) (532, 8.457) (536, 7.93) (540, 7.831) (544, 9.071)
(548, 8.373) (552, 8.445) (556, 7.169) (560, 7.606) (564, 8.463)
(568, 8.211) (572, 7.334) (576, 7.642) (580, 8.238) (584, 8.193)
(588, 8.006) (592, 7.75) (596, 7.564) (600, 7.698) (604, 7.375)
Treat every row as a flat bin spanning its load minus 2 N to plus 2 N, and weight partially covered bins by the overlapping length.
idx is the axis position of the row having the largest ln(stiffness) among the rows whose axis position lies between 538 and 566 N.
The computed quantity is 544 N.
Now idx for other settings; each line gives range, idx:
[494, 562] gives 544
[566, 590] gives 580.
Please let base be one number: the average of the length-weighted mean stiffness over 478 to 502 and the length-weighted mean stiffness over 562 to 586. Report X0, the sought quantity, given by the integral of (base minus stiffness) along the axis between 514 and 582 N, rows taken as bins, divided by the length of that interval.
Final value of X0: 0.13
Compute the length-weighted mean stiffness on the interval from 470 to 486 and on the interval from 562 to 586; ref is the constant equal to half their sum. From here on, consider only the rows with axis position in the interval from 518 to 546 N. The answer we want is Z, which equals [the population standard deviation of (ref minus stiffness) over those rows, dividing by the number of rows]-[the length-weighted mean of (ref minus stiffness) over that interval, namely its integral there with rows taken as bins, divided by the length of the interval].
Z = 0.46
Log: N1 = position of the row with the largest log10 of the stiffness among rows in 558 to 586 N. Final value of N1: 564 N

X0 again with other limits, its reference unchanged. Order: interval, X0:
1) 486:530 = -0.05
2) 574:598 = 0.38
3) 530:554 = -0.07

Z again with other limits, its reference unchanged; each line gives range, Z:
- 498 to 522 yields -0.08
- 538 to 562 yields 0.36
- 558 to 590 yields -0.02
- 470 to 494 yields 0.53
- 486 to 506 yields 0.47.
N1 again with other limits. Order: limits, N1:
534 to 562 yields 544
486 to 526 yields 488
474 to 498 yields 488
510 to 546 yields 544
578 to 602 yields 580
